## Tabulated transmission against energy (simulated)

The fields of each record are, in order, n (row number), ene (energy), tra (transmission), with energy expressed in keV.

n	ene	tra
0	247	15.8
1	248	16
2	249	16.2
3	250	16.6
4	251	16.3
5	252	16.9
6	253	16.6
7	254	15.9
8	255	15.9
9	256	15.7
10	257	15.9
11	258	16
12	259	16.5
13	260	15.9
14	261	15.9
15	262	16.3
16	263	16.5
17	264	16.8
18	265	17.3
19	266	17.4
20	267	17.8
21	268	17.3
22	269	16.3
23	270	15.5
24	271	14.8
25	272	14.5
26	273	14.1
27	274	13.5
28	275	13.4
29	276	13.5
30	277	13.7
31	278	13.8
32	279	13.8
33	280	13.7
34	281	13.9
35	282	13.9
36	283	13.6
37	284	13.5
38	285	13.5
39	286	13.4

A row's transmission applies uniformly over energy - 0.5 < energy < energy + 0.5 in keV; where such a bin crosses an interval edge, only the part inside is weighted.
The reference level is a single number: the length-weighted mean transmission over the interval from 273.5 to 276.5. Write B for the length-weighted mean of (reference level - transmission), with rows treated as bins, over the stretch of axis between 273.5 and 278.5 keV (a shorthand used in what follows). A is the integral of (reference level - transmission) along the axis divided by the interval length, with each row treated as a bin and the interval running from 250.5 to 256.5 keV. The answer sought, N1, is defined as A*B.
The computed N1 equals 0.31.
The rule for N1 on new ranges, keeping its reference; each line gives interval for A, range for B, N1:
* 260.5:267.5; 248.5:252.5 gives 10.28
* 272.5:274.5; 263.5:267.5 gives 1.29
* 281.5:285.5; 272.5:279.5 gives 0.03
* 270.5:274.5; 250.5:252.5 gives 2.38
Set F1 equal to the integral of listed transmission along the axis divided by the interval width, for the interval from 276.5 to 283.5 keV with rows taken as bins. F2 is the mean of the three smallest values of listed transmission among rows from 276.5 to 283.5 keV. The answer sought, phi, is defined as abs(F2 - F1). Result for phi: 0.1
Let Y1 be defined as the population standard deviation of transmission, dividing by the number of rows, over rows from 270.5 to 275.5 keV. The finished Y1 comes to 0.5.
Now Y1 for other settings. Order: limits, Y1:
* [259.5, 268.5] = 0.7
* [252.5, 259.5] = 0.3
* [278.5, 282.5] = 0.1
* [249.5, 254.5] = 0.3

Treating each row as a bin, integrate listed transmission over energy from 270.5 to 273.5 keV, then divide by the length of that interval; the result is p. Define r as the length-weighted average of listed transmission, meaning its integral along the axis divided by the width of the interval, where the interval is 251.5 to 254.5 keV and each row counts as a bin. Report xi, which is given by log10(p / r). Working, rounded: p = 14.5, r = 16.5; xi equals -0.06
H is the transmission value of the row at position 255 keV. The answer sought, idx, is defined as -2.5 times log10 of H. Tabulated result -3.00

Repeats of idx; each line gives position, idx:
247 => -3.00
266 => -3.10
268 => -3.10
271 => -2.93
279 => -2.85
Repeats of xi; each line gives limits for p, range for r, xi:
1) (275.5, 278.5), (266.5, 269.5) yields -0.10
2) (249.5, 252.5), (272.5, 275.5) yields 0.08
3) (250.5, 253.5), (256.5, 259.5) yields 0.01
